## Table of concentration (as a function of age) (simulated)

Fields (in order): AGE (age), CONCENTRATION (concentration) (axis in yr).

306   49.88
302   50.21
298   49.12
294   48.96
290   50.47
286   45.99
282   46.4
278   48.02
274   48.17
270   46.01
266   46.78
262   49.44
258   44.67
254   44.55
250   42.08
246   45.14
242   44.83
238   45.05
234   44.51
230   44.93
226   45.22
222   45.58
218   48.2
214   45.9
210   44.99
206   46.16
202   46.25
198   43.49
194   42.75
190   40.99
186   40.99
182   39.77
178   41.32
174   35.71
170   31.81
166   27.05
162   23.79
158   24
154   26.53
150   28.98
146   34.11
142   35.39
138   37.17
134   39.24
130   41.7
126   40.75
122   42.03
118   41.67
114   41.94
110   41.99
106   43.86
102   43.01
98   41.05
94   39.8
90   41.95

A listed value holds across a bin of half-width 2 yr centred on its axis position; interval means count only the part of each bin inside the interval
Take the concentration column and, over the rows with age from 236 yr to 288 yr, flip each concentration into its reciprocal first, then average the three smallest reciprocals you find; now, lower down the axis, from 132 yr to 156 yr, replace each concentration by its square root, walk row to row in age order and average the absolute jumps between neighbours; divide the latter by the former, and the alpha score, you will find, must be 11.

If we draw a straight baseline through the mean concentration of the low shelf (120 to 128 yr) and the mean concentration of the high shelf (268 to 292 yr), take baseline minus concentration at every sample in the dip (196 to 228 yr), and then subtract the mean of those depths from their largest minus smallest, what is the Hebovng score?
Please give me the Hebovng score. 4.8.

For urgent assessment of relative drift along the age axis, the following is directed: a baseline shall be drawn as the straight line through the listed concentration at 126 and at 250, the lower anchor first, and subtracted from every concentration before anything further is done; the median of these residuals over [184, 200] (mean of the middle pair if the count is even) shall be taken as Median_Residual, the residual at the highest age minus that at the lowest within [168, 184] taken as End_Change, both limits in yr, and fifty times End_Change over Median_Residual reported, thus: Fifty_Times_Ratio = 903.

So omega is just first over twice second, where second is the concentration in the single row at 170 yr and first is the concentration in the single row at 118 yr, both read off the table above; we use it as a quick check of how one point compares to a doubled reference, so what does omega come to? 0.65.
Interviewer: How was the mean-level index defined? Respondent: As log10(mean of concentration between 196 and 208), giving 1.66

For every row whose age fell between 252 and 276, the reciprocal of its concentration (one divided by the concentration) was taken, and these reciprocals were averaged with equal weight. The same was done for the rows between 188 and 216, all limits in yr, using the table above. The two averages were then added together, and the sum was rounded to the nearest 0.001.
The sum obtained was 0.044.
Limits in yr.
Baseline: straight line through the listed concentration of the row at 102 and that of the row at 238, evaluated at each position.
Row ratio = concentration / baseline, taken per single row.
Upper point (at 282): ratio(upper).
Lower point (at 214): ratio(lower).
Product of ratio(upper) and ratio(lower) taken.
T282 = 1.04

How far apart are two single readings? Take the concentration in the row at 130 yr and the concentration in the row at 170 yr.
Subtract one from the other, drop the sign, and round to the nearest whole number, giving 10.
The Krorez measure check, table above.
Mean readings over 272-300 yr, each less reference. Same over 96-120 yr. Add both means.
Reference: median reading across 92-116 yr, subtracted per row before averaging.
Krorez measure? 6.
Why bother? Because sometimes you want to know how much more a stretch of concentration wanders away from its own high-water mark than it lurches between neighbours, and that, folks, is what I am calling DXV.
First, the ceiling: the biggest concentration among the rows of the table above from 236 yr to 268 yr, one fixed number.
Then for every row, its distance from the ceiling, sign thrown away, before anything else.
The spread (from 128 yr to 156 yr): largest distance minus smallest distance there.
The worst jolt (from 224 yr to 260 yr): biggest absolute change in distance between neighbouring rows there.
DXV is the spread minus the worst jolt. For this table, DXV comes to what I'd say 12.1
